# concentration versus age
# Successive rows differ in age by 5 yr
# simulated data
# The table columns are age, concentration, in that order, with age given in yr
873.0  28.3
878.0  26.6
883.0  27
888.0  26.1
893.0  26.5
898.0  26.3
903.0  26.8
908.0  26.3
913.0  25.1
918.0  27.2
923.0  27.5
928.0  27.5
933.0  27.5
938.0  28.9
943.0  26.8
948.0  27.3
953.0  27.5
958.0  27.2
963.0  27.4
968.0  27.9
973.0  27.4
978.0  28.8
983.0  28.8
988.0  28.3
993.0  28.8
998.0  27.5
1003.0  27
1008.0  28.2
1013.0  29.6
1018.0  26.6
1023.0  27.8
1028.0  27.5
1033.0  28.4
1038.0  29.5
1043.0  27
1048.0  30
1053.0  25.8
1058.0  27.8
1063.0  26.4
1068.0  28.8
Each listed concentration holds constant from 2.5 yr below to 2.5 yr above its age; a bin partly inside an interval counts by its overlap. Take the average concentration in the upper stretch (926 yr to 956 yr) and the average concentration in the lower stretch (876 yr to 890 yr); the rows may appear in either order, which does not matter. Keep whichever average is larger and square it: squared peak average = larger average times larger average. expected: 761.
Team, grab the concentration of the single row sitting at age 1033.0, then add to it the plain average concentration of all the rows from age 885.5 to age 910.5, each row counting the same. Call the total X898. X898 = 54.8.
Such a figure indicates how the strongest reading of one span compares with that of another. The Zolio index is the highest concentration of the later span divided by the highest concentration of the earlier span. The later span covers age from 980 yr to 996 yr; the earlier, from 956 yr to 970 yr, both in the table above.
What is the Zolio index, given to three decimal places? 1.032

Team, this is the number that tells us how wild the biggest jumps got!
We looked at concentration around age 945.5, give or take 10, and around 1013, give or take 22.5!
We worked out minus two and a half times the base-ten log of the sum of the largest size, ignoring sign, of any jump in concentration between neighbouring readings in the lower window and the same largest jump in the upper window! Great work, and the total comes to -1.8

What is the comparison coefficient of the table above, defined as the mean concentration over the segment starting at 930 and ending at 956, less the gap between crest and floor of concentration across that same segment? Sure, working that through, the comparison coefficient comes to 25.5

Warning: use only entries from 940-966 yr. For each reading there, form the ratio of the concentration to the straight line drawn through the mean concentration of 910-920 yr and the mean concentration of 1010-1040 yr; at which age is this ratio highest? 953.0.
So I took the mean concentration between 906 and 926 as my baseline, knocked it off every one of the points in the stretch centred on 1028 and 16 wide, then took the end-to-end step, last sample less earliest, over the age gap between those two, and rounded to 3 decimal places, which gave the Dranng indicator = 0.060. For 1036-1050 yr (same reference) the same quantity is 0.050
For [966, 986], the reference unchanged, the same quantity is 0.060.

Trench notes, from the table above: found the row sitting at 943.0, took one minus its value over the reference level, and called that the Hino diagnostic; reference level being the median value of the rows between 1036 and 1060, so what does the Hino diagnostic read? 0.036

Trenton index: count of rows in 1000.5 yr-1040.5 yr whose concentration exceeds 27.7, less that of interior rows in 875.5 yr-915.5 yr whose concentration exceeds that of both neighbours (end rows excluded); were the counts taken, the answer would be 2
